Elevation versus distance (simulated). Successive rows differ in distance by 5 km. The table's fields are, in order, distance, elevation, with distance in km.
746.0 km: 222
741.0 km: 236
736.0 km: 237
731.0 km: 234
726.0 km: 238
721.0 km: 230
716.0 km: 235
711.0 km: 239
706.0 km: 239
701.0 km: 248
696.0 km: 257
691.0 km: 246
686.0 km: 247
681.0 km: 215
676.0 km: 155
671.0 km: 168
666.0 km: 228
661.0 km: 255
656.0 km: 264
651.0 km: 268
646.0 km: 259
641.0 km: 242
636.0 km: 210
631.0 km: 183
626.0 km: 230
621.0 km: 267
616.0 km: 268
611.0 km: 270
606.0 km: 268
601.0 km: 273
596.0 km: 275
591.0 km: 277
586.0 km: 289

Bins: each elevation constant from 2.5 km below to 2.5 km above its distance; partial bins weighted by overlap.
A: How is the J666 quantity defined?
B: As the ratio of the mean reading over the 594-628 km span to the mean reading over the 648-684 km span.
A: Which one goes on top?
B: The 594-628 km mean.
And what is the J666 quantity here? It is 1.19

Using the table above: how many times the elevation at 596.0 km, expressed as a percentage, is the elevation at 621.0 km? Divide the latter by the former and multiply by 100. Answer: 97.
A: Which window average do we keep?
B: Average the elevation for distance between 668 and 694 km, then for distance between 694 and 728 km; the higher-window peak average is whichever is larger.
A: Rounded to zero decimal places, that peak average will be 241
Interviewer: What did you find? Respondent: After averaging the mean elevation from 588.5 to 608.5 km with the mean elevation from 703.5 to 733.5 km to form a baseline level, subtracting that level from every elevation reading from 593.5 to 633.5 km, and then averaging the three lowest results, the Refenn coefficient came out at -28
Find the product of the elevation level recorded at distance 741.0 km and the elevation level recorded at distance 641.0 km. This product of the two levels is 57112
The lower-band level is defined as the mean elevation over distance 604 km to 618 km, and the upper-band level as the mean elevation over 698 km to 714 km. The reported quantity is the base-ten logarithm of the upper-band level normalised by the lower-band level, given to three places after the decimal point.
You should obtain -0.045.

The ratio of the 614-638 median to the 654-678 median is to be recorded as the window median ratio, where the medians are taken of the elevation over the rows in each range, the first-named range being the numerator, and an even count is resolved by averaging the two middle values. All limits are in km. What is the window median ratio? 1.01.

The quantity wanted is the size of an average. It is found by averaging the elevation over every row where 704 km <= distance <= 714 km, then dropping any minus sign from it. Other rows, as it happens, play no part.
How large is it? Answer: 239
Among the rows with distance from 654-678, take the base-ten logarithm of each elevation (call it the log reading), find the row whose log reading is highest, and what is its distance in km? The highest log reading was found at 656.0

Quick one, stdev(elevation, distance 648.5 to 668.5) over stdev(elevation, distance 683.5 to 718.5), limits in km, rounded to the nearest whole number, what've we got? 2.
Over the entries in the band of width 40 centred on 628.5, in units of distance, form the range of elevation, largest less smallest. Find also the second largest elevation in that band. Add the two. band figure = 355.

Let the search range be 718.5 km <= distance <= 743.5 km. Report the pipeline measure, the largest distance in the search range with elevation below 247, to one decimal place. 741.0 km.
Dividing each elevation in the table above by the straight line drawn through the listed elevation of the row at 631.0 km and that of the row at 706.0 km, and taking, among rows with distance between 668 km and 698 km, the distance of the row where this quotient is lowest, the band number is 676.0 km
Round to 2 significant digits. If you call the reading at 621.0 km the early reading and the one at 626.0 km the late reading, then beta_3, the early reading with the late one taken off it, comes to 37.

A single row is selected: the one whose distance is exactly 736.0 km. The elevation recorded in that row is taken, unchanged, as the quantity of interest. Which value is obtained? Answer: 237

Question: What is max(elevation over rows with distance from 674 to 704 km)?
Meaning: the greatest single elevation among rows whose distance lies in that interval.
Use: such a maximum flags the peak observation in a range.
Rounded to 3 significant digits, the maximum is 257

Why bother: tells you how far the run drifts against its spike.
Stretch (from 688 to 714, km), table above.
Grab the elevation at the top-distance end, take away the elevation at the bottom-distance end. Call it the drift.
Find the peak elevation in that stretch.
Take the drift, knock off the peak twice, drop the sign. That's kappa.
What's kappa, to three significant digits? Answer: 521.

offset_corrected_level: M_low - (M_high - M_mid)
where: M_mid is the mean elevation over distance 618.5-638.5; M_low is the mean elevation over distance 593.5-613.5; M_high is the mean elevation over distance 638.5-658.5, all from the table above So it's 236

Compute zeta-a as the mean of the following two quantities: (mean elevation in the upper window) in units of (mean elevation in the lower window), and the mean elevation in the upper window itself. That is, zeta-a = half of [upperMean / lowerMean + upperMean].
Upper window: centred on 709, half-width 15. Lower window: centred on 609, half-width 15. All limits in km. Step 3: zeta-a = 121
